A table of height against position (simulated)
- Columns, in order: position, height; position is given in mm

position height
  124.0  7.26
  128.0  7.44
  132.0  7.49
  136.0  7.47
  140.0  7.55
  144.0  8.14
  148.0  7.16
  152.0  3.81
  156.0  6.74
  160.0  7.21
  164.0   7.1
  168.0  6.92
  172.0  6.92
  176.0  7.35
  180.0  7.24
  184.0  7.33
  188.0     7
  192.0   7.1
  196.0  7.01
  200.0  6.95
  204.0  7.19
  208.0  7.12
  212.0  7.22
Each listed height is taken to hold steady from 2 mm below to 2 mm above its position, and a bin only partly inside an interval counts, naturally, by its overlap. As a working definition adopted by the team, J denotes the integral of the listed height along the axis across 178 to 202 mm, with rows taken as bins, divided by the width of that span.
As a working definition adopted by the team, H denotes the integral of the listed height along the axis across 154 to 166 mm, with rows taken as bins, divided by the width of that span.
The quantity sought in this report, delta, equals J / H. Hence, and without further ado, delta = 1.01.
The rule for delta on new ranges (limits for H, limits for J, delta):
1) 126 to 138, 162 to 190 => 0.95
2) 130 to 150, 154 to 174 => 0.92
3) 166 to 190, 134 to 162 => 0.96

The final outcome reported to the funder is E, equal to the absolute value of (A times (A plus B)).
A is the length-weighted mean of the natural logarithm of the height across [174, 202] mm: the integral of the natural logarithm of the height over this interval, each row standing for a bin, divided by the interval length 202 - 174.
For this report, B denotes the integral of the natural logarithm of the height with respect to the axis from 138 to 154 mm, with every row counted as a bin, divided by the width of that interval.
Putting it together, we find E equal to 7.51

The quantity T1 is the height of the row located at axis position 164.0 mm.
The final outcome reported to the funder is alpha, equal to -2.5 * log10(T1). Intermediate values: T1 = 7.1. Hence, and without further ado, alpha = -2.13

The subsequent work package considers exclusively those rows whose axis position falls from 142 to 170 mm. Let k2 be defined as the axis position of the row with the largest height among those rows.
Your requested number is 144.0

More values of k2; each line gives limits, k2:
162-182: 176.0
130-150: 144.0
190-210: 204.0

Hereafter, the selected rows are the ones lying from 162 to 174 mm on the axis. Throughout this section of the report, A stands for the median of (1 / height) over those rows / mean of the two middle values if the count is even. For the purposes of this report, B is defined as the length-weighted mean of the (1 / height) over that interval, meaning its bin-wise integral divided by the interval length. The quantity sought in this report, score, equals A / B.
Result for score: 1.01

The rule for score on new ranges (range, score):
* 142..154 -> 0.80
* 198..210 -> 1.00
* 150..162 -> 0.81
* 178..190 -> 0.99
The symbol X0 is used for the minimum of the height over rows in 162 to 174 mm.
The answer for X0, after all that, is 6.92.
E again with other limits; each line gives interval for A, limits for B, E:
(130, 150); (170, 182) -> 8.07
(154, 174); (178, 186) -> 7.63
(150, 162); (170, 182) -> 6.46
